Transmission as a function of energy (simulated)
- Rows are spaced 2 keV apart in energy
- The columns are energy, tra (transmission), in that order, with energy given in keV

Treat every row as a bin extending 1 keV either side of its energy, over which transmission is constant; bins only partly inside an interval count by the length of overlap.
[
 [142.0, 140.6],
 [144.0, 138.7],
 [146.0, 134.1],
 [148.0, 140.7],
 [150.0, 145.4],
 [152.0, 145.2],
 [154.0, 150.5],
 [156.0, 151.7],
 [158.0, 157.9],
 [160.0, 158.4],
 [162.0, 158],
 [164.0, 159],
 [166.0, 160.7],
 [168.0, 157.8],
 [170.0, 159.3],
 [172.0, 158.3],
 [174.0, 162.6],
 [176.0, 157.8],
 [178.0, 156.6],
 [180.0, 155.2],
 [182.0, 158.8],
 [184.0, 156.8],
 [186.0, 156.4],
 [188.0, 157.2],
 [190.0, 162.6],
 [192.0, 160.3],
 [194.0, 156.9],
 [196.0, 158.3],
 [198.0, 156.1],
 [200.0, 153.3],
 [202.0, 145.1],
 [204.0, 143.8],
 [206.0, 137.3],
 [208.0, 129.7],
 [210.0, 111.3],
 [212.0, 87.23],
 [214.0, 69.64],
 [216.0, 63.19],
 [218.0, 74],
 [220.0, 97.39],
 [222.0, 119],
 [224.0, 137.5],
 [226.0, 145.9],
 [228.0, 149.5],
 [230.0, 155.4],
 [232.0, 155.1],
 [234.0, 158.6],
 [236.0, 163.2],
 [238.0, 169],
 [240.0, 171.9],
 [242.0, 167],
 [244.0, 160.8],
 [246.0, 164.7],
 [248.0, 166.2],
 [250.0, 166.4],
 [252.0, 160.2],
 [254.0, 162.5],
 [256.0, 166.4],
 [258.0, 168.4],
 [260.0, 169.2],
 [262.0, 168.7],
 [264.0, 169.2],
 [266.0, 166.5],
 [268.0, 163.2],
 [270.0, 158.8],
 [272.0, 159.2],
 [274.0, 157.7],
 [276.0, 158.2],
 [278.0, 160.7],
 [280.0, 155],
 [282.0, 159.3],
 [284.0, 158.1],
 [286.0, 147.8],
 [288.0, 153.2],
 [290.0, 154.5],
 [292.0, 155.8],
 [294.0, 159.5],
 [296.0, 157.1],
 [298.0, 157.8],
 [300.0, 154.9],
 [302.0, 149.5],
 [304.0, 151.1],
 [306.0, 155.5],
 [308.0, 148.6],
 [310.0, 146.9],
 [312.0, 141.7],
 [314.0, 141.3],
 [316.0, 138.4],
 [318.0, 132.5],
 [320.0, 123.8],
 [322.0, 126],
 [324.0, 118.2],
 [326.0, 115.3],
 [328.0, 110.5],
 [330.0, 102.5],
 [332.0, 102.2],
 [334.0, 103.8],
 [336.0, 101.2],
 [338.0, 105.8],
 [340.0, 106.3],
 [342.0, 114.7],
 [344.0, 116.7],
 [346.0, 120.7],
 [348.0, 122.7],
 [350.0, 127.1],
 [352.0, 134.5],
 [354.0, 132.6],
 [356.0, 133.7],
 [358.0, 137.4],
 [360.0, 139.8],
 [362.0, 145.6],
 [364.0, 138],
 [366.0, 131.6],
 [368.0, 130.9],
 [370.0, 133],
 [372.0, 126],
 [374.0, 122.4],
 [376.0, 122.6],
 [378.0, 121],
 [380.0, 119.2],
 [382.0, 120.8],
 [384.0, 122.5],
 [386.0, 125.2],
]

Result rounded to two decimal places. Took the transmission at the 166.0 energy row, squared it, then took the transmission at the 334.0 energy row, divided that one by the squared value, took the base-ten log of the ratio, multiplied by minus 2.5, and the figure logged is 5.99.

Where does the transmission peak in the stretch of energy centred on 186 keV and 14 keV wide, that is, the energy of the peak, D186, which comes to 190.0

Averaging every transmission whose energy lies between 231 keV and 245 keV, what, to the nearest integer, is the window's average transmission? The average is 164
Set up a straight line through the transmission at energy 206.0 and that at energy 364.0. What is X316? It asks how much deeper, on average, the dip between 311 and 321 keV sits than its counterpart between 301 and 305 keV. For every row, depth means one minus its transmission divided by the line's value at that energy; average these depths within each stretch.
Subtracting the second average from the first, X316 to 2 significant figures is 0.11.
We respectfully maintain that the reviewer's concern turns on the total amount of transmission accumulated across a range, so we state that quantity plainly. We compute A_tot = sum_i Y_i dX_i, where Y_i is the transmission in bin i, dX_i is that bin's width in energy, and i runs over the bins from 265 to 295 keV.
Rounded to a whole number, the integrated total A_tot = 4735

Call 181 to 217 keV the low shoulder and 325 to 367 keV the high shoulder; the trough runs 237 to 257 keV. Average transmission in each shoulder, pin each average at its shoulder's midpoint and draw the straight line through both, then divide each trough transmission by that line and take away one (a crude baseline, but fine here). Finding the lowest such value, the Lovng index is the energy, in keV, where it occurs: 244.0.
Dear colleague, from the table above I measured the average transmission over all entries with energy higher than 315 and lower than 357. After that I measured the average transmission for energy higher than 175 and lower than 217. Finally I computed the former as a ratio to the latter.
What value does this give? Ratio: 0.85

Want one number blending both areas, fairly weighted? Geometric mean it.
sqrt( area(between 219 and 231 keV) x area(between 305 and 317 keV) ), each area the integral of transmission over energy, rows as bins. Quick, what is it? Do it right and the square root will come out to 1676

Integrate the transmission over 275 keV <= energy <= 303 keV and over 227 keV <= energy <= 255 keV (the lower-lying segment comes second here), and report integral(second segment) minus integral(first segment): 178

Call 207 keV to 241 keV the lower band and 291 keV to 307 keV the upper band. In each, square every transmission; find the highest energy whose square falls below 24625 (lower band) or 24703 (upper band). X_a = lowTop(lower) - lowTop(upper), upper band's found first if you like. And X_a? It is -74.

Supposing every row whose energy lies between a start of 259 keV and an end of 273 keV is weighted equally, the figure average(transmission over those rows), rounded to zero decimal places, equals 165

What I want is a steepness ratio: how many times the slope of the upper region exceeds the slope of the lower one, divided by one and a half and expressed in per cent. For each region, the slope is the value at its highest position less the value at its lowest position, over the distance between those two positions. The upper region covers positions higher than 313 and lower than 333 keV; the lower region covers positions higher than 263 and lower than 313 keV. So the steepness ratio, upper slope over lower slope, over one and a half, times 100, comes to 253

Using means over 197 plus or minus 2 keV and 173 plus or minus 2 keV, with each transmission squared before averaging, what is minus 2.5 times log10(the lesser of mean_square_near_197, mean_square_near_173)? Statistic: -11.0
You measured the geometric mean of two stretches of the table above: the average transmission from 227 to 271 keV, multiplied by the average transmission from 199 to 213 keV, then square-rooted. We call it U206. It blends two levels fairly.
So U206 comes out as 146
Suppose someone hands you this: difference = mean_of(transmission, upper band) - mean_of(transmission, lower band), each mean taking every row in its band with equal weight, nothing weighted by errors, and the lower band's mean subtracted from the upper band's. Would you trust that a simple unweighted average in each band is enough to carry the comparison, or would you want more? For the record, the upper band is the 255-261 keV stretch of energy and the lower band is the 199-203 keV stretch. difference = 19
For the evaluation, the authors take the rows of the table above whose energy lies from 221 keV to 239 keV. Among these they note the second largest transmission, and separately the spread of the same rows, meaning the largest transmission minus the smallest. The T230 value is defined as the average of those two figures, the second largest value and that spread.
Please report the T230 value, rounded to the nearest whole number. 107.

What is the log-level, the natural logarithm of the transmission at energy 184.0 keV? 5.055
